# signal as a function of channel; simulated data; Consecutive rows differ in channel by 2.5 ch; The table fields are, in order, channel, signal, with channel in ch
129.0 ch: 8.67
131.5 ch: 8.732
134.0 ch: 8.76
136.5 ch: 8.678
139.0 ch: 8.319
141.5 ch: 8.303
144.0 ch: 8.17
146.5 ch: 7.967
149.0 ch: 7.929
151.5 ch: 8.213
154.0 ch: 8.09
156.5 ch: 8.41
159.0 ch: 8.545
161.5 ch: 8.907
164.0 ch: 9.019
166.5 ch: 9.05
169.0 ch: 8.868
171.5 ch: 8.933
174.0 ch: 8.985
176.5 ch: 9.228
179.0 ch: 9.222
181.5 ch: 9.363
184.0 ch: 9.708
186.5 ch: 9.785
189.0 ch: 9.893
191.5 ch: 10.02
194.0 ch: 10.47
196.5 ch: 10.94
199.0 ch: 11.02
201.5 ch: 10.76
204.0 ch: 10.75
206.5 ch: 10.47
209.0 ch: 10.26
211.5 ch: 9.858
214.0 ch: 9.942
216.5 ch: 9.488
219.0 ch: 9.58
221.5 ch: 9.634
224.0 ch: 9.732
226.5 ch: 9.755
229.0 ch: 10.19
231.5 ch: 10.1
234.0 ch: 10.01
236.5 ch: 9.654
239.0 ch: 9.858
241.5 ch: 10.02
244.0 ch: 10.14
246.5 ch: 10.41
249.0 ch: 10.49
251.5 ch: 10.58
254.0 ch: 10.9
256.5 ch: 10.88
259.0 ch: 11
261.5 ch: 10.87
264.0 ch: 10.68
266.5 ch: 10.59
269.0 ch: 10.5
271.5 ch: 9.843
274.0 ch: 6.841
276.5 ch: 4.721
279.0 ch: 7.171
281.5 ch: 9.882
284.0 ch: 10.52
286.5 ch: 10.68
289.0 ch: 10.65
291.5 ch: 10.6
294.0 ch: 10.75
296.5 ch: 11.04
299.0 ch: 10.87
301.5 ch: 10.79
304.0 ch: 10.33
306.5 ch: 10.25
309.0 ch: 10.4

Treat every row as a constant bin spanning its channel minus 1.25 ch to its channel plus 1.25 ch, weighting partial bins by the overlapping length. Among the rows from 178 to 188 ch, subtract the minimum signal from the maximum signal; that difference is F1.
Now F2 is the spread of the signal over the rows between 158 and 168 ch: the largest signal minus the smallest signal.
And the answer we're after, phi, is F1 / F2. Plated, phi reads 1.1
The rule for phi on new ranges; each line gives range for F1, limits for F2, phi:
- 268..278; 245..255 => 11.8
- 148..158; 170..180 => 1.6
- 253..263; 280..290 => 0.2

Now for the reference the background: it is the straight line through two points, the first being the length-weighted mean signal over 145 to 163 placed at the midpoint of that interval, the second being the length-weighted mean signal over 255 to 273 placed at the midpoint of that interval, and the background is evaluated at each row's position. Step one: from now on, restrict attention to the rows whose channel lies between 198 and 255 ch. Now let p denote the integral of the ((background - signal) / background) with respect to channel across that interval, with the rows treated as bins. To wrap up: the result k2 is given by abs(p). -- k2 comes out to 2.1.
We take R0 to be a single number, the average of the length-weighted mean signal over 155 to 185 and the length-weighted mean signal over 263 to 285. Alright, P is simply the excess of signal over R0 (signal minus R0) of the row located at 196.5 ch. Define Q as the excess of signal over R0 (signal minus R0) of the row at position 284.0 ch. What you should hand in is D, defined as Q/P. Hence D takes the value 0.8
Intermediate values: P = 2.0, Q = 1.55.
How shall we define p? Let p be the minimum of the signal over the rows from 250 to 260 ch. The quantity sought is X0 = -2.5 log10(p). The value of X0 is -2.56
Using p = 10.58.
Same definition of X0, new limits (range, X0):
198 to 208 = -2.55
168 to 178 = -2.37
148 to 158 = -2.25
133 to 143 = -2.30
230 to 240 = -2.46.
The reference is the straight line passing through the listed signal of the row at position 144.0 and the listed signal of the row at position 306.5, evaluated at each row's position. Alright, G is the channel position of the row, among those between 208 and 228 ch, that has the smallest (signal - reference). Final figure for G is 216.5 ch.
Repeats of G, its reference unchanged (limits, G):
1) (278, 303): 279.0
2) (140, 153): 149.0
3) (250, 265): 264.0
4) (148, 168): 149.0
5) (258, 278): 276.5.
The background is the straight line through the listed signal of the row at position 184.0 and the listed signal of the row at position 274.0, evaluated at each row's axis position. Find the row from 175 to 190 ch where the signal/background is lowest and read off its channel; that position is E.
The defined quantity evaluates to 176.5 ch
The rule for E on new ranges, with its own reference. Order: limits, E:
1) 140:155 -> 146.5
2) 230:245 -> 236.5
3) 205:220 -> 216.5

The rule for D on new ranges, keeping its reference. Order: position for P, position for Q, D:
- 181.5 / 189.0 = 2.4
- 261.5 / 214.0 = 0.5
